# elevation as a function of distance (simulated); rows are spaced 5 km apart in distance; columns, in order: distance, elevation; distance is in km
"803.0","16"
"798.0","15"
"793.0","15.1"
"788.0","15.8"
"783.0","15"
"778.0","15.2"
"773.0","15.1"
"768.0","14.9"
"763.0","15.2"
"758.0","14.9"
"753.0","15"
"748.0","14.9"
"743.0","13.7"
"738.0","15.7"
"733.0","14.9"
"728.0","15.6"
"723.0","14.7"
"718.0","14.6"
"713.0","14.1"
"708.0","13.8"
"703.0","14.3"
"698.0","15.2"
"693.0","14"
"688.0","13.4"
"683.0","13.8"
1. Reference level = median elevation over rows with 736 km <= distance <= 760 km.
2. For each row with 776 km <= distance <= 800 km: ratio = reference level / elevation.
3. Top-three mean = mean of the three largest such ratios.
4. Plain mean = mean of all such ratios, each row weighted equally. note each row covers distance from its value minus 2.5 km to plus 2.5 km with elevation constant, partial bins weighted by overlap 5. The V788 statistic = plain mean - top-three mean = -0.012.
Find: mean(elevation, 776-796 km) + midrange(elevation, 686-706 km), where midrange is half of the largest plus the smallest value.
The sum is 29.6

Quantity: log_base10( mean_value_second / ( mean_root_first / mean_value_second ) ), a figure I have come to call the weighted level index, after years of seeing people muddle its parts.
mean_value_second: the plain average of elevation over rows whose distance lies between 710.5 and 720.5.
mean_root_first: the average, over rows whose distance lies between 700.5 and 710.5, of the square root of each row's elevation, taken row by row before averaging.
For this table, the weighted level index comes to 1.74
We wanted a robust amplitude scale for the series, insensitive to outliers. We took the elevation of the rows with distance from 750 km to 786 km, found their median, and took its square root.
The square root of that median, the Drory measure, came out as 3.87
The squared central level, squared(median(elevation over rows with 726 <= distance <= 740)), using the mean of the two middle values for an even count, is 243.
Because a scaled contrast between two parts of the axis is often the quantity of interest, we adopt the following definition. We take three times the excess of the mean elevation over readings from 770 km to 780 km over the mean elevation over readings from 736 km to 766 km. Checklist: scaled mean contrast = 0.7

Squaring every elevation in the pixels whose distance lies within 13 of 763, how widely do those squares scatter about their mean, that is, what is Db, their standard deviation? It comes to 4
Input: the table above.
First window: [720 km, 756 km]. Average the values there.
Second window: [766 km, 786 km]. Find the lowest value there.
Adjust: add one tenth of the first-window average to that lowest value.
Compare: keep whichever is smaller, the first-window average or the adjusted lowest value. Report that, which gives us 14.9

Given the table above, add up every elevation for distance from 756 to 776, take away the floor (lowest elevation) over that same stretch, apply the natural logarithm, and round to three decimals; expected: 3.811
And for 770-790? 3.831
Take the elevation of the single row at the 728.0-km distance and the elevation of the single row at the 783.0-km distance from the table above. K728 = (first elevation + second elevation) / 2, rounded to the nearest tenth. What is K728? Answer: 15.3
